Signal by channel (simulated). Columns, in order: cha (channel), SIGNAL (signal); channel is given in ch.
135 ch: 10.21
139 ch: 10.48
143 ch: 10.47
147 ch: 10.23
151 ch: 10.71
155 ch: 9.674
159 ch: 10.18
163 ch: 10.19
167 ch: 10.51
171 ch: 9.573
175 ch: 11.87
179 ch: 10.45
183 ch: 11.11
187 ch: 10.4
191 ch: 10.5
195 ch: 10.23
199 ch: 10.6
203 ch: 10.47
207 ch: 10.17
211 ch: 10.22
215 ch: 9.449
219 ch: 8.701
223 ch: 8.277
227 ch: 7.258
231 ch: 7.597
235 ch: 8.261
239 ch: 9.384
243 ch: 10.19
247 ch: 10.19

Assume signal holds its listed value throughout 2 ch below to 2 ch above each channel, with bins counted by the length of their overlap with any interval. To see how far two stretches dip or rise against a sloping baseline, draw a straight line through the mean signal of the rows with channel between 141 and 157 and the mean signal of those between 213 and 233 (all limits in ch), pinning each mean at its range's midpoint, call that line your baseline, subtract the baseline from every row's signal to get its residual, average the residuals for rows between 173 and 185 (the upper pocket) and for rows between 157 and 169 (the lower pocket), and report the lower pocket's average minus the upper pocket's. -1.29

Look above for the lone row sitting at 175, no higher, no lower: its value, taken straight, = 11.87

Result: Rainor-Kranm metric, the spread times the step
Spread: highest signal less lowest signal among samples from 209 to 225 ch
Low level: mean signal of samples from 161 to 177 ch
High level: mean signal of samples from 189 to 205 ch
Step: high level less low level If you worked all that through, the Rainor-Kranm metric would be -0.17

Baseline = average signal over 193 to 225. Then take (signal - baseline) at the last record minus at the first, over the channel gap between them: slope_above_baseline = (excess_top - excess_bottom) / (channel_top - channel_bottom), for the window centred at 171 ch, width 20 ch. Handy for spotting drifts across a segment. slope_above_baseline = 0.02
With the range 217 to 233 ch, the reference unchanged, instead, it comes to -0.09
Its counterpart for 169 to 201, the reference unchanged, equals 0.04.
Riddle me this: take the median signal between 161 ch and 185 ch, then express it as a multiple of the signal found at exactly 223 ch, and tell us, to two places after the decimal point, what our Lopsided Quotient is 1.27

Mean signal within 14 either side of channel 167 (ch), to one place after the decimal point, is 10.3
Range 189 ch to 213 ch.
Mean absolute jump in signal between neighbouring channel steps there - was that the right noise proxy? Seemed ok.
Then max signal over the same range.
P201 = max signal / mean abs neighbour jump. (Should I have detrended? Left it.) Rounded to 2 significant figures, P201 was 47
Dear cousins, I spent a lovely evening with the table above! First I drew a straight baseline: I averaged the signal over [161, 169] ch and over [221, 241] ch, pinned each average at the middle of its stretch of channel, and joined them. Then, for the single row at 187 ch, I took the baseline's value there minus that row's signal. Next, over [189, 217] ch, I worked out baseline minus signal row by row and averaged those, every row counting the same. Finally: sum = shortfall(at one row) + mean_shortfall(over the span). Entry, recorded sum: -1.9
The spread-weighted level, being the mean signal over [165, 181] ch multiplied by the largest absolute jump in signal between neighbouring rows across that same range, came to 24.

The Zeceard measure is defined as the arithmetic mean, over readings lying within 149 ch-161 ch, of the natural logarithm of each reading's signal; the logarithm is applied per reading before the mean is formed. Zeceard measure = 2.32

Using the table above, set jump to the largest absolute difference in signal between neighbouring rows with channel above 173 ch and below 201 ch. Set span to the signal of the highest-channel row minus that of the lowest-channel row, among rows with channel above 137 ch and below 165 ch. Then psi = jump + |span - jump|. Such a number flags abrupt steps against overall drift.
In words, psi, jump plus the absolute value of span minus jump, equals 3.1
